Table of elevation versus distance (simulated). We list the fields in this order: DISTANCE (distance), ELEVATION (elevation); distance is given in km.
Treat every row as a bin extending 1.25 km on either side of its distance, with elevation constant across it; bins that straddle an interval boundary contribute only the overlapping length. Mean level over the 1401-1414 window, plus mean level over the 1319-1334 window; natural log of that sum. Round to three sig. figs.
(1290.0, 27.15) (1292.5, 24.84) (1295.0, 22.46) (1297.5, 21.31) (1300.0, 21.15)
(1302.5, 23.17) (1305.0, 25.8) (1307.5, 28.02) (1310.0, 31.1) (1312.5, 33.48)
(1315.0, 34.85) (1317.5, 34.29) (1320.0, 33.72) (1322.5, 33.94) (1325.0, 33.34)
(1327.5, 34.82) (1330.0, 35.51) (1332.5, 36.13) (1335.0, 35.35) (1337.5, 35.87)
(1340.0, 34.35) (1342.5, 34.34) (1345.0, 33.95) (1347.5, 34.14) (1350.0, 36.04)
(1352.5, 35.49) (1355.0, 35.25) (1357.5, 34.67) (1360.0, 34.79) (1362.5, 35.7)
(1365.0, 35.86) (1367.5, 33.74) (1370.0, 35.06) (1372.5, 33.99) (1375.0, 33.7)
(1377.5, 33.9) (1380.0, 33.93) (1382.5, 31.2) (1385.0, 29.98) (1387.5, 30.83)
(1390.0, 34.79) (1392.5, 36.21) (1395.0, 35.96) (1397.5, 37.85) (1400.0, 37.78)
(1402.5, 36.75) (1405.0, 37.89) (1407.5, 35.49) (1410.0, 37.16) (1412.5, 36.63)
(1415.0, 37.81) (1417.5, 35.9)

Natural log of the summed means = 4.27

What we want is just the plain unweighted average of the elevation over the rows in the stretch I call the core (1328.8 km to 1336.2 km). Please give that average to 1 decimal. 35.7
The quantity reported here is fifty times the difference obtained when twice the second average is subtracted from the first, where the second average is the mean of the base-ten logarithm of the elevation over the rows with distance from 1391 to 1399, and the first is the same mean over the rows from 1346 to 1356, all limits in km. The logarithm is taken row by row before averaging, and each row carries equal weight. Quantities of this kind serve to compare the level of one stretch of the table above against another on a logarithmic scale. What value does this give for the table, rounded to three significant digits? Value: -79.1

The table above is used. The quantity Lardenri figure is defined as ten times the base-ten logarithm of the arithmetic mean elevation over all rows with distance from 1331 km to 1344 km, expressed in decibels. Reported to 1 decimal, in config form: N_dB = 15.5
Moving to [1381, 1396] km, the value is 15.2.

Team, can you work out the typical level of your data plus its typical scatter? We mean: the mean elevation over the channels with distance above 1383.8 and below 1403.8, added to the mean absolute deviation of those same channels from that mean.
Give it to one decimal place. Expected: 37.4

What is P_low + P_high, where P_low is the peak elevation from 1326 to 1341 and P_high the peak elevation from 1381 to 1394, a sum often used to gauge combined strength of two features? 72.3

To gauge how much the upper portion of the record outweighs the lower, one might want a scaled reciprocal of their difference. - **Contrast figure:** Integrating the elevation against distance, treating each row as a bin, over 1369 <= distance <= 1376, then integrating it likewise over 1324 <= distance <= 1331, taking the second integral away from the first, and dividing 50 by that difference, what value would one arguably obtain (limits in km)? -22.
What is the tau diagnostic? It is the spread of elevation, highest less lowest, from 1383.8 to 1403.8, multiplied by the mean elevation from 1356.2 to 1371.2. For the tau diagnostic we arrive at 275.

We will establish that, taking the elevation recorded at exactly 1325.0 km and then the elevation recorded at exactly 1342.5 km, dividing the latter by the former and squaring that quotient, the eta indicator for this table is 1.06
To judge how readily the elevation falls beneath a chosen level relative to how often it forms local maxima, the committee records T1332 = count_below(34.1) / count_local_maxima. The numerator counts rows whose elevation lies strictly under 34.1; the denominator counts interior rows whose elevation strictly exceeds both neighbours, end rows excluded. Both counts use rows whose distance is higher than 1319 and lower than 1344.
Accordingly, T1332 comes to 1.0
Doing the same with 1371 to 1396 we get 3.5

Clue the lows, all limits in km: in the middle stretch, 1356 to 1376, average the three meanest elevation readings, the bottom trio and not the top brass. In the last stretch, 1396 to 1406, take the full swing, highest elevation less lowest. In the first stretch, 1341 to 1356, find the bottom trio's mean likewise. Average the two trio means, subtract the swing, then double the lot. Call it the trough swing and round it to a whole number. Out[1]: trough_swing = 66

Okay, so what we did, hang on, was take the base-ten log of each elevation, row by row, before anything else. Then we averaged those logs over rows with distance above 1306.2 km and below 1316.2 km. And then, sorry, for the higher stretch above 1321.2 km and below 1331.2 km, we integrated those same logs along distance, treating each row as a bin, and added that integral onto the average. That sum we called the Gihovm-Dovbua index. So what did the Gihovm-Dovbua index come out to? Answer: 16.9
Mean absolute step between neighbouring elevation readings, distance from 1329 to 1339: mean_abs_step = 0.6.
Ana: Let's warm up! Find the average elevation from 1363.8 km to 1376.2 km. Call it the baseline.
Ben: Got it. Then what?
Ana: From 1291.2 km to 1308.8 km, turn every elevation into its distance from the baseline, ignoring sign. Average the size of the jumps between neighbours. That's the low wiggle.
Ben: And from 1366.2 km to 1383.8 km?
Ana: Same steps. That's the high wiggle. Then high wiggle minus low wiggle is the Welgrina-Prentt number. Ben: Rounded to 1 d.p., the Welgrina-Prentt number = -1.2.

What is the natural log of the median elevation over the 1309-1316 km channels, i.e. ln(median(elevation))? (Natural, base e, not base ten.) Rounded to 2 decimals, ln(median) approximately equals 3.51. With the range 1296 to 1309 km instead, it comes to 3.14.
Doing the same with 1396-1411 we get 3.62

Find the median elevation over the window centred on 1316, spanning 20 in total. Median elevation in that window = 33.6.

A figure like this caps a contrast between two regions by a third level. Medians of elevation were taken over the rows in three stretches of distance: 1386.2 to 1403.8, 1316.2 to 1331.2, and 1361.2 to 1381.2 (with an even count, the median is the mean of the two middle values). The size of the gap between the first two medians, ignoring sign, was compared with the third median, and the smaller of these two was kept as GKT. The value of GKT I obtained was 2.1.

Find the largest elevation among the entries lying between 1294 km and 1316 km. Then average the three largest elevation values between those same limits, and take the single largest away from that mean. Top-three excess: -1.7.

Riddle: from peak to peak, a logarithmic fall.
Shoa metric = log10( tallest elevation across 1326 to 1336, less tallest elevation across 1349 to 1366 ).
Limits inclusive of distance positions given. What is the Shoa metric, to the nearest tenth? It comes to -1.0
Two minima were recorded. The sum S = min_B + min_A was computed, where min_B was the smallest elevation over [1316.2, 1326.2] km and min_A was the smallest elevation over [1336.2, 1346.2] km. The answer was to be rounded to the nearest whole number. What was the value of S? 67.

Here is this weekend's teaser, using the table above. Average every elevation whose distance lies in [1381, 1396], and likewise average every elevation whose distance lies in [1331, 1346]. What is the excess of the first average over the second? -2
